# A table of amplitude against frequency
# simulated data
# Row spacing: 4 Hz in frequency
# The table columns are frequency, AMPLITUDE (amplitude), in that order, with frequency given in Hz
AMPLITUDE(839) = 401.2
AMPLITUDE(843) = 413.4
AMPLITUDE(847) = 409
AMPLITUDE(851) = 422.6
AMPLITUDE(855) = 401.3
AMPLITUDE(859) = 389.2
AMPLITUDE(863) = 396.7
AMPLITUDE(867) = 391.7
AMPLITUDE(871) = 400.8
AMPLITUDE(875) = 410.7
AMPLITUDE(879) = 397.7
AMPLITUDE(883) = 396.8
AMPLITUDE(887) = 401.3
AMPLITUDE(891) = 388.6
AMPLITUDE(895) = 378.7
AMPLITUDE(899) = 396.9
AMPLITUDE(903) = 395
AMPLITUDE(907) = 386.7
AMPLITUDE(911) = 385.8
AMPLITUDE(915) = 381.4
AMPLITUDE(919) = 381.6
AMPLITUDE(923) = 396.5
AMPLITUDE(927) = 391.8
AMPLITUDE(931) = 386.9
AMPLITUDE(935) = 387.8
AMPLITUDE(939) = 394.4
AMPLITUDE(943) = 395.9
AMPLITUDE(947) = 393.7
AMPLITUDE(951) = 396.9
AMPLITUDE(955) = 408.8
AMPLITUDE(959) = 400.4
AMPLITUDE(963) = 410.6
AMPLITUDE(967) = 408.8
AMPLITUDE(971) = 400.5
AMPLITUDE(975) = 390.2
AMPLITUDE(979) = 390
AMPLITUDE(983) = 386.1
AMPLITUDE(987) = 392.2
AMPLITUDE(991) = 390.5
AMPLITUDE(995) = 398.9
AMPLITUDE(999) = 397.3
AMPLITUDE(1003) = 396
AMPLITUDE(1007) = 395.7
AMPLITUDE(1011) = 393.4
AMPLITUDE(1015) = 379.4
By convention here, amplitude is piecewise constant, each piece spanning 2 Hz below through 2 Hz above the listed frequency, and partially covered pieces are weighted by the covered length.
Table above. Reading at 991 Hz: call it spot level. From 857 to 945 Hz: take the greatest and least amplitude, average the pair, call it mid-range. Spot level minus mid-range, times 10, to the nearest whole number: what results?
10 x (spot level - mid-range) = -42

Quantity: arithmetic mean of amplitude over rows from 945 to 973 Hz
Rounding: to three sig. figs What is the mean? 403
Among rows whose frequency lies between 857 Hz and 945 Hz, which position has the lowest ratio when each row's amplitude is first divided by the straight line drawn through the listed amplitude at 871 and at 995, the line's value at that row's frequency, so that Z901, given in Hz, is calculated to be 895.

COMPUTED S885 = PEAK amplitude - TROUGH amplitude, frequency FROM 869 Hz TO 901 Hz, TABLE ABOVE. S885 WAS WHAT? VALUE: 32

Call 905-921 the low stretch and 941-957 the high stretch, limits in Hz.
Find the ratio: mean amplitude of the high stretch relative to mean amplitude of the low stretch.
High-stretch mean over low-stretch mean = 1.04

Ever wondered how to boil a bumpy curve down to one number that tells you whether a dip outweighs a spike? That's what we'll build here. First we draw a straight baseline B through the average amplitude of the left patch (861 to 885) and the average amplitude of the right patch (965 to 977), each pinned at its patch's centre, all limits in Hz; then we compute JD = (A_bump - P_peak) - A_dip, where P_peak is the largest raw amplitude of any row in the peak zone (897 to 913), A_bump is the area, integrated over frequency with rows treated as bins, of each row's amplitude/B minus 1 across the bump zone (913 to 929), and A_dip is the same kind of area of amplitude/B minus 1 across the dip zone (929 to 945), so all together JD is -397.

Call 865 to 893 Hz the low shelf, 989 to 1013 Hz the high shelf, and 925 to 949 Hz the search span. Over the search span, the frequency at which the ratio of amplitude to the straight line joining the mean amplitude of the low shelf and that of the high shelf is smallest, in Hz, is 931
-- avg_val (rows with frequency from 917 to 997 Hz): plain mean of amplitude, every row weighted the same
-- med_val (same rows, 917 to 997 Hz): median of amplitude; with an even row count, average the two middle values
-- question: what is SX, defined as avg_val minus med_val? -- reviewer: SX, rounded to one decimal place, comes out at 1.1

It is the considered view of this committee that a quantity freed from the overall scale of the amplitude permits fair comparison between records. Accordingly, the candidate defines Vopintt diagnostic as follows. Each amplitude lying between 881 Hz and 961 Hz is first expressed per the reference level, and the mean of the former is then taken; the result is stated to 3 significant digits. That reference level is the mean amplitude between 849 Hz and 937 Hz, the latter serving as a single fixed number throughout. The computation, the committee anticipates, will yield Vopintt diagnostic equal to 0.996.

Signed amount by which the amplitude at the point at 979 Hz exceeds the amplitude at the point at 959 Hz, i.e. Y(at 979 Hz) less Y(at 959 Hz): -10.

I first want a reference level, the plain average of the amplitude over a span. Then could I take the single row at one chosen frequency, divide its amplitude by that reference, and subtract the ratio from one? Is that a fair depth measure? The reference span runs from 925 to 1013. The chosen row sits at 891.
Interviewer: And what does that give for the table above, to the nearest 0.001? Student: 0.018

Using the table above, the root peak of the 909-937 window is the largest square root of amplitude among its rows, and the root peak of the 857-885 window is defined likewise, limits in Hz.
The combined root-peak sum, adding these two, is 40.2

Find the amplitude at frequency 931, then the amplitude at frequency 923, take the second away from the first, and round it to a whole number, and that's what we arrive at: -10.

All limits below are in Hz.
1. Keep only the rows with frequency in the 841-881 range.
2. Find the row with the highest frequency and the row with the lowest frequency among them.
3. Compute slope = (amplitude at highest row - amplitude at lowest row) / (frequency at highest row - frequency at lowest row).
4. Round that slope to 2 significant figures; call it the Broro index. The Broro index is -0.44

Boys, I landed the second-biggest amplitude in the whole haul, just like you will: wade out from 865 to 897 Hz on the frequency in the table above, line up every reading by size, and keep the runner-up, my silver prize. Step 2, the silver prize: 401.3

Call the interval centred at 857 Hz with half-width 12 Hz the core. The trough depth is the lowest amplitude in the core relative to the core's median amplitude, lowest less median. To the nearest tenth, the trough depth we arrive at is -9.8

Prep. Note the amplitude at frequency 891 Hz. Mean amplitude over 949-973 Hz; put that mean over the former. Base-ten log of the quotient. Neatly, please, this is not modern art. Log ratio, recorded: 0.017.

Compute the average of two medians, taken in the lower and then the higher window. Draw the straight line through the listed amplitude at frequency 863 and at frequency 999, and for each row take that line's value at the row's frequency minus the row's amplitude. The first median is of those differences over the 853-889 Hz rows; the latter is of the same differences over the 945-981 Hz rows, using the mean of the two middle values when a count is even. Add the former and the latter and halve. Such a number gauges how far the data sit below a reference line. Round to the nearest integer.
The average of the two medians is -2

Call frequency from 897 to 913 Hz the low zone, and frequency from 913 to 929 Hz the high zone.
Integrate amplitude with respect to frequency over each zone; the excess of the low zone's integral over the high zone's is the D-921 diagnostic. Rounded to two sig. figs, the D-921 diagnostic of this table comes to 52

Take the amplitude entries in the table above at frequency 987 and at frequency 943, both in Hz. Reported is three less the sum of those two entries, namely -785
